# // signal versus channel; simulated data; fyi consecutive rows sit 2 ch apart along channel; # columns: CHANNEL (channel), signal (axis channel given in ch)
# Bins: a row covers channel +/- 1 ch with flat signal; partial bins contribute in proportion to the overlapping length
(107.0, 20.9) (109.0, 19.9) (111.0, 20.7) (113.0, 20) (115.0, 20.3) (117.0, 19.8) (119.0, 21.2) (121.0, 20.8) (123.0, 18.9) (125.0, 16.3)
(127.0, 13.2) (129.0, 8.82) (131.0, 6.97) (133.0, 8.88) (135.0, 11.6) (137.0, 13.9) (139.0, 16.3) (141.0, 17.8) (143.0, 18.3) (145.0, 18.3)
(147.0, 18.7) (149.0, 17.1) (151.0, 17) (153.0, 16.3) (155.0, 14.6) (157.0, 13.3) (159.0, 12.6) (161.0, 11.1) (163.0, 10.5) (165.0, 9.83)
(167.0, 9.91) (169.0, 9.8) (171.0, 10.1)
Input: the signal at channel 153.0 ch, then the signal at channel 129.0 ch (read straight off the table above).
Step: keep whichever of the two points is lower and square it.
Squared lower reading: 78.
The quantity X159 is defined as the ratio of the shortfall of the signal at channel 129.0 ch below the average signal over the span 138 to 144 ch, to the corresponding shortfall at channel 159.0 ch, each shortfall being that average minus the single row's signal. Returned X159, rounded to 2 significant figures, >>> 1.8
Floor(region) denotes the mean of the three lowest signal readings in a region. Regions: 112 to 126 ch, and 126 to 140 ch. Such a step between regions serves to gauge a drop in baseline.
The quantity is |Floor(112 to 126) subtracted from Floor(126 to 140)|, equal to 10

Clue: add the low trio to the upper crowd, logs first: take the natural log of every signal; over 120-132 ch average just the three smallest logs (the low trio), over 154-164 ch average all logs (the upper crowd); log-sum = 4.7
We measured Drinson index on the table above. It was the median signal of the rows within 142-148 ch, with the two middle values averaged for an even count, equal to 18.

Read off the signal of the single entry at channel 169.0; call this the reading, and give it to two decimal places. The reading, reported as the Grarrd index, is 9.80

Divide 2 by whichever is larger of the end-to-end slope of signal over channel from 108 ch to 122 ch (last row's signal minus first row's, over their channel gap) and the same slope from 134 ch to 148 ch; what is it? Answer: 3.4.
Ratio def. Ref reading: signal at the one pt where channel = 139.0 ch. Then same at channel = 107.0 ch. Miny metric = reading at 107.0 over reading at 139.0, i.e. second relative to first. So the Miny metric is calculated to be 1.28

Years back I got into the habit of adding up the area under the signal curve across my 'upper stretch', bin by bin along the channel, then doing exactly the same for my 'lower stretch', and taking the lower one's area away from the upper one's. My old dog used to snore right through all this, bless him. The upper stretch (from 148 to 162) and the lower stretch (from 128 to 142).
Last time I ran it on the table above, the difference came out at 35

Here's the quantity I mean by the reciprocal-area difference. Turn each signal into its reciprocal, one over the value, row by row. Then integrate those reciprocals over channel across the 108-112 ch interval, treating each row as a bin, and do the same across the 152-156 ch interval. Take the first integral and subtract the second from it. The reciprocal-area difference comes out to -0.06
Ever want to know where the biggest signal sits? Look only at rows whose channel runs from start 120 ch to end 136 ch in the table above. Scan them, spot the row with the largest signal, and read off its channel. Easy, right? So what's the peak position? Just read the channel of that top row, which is 121.0 ch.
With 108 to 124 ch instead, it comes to 119.0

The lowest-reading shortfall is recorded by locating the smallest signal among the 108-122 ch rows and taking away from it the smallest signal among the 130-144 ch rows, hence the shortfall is 13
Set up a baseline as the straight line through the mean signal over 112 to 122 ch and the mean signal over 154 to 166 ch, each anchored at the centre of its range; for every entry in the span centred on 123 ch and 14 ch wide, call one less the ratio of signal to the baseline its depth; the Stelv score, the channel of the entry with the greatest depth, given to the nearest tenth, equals 129.0 ch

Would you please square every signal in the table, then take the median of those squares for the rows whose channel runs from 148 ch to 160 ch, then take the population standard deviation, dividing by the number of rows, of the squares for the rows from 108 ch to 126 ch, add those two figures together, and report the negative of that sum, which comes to -291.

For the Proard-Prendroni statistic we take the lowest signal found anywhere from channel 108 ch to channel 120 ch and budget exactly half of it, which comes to 10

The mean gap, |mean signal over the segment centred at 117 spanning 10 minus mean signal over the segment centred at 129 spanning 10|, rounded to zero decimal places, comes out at 10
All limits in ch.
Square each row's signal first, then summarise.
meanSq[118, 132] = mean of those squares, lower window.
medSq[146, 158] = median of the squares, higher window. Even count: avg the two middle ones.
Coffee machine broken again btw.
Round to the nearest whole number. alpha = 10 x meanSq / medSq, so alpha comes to 9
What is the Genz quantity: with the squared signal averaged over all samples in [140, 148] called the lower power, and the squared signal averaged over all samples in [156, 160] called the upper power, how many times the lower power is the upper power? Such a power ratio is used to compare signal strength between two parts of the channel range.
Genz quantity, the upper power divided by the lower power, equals 0.50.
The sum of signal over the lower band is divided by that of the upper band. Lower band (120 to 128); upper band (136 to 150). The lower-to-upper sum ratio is 0.6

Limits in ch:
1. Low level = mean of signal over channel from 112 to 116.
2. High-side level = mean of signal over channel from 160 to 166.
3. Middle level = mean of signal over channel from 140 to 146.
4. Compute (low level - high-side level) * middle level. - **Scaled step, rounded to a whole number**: 175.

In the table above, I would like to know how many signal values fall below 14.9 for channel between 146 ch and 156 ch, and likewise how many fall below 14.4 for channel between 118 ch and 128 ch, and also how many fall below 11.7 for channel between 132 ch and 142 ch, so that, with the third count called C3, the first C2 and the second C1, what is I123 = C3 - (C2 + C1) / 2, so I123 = 1.0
